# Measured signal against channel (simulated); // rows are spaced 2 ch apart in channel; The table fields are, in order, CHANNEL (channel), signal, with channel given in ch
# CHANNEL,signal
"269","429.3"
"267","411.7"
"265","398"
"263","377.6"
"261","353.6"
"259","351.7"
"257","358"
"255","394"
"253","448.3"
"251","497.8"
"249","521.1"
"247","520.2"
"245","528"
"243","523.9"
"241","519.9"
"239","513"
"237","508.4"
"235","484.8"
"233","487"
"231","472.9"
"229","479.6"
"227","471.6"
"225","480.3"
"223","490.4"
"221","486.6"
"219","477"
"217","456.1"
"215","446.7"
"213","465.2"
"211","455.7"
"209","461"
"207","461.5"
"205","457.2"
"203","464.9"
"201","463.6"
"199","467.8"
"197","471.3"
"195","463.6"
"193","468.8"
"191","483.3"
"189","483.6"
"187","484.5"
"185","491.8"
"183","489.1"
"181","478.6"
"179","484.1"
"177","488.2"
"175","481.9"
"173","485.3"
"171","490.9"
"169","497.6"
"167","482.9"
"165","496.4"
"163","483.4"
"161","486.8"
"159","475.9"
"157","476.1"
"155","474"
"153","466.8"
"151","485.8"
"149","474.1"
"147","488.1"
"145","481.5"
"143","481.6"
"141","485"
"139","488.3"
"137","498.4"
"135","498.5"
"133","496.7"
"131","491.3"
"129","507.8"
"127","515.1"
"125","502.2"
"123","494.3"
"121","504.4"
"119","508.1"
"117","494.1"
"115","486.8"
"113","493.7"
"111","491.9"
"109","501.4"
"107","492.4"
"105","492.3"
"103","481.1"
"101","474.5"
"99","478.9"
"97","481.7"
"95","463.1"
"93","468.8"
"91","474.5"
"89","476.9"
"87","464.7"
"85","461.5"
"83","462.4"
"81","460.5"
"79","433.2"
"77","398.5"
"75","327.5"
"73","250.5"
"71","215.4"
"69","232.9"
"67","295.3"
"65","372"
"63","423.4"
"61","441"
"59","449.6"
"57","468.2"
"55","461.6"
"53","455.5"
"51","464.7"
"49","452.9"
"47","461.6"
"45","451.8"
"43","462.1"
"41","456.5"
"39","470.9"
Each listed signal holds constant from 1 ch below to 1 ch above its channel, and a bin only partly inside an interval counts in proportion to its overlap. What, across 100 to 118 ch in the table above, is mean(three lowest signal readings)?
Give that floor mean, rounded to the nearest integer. 481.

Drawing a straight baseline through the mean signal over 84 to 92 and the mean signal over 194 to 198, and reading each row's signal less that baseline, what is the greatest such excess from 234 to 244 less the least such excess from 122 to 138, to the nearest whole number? 35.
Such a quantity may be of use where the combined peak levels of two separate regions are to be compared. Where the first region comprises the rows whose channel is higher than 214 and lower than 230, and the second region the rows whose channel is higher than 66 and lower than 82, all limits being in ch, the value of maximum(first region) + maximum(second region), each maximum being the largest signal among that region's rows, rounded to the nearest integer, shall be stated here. 951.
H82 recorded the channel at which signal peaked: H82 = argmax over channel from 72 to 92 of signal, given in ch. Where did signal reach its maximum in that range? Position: 89 ch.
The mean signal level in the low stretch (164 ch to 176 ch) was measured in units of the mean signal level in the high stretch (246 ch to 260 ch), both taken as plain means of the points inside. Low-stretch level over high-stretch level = 1.11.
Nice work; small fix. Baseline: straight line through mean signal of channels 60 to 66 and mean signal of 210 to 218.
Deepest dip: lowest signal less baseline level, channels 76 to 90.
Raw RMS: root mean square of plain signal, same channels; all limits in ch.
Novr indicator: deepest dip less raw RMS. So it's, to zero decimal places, -469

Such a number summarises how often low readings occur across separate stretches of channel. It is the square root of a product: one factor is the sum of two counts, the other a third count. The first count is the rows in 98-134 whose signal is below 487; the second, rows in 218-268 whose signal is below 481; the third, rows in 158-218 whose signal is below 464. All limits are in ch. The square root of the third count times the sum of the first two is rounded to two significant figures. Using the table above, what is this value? 12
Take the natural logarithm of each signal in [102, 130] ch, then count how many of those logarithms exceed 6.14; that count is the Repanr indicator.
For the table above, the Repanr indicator 14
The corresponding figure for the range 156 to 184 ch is 14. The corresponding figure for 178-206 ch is 11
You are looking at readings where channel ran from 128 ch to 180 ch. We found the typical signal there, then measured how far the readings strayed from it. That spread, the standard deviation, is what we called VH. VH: 9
